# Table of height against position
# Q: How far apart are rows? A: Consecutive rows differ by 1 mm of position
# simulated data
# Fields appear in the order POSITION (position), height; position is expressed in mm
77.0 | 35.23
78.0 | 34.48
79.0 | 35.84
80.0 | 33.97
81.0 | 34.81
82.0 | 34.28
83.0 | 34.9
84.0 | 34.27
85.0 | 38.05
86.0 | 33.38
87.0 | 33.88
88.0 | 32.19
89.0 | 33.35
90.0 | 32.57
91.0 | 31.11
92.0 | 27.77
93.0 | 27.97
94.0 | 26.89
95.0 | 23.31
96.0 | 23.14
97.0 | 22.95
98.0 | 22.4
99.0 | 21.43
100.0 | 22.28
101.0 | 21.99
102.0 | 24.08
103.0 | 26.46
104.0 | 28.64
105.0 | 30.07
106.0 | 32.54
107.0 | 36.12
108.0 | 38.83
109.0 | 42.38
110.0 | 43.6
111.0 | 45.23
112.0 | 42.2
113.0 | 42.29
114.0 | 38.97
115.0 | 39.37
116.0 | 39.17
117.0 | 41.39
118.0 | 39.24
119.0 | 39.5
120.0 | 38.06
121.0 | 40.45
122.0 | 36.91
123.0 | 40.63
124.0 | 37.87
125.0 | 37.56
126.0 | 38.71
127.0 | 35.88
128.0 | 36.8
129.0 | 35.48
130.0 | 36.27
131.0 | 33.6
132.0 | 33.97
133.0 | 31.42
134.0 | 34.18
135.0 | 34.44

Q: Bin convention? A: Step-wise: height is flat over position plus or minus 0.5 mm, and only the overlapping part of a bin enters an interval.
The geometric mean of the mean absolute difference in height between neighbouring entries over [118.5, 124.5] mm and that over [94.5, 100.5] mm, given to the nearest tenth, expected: 1.2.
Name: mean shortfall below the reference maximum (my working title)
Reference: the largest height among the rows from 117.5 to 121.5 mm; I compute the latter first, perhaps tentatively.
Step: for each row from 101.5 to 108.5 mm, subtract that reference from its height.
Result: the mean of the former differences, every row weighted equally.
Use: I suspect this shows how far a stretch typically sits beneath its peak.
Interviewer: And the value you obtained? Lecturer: -9.5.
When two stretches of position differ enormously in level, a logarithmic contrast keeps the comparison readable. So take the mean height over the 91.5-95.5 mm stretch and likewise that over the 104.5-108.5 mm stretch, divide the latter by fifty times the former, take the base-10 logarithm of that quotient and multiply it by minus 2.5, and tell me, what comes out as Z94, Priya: 3.96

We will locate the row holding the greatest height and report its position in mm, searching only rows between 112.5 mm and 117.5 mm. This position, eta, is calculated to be 113.0 mm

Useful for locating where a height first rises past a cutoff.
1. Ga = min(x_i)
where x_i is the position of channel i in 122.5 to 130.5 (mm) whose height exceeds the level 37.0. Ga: 123.0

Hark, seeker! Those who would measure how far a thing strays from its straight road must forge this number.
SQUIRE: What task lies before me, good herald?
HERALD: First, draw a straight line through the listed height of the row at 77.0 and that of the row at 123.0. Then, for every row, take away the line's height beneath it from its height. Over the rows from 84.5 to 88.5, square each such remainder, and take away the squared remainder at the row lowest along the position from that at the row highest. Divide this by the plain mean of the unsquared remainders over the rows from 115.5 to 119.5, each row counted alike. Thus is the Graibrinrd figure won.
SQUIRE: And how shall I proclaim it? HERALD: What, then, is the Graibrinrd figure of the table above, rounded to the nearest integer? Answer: -96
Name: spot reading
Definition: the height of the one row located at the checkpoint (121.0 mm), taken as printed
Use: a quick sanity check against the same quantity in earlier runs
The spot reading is 40.45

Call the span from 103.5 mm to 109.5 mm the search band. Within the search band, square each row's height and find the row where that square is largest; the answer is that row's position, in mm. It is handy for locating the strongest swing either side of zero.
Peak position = 109.0 mm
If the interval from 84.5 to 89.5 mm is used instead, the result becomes 85.0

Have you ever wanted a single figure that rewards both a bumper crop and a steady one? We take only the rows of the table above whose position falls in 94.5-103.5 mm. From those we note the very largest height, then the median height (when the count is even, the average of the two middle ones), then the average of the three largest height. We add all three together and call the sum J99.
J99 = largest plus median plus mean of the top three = 74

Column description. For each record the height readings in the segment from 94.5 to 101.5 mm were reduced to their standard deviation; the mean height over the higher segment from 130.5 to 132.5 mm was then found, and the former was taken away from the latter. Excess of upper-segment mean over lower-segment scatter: 33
